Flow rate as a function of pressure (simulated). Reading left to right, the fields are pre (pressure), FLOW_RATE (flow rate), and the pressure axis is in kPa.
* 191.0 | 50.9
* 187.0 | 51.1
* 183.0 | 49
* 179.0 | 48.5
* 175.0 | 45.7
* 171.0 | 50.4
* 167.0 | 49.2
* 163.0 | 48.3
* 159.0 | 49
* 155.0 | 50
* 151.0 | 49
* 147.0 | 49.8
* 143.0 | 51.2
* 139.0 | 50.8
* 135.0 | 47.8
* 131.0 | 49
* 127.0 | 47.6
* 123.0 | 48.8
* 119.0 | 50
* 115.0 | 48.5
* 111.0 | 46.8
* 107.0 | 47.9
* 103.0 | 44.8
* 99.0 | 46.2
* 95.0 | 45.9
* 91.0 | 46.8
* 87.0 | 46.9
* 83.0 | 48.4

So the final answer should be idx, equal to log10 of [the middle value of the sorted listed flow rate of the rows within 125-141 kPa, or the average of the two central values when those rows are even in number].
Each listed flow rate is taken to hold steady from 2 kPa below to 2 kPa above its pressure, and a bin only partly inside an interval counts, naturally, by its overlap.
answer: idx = 1.68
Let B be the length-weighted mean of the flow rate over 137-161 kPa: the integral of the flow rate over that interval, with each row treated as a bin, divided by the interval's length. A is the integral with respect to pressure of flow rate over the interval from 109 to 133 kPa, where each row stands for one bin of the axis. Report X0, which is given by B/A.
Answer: 0.0430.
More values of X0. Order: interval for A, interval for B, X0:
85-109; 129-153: 0.0445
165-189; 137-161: 0.0425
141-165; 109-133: 0.0407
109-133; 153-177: 0.0419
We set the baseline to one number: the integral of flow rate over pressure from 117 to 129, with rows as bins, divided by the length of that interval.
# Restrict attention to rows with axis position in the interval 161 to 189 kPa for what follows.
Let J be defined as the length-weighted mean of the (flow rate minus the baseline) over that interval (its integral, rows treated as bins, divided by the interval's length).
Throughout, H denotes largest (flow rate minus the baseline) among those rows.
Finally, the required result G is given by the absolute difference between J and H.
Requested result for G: 2.2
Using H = 2.3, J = 0.1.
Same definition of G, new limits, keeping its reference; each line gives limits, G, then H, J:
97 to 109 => 1.6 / -0.9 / -2.5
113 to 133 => 1.2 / 1.2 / 0.0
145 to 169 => 0.8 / 1.2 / 0.4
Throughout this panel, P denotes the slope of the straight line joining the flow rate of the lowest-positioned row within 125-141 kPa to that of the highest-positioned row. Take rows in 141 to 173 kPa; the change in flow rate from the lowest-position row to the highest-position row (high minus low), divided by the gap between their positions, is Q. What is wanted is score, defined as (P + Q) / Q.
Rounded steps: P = 0.3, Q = -0.029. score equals -8.3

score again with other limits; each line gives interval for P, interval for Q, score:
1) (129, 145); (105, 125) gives 4.3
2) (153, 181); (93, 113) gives -0.1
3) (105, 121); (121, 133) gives 8.0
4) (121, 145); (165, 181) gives -1.1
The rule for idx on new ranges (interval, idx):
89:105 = 1.66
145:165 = 1.69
